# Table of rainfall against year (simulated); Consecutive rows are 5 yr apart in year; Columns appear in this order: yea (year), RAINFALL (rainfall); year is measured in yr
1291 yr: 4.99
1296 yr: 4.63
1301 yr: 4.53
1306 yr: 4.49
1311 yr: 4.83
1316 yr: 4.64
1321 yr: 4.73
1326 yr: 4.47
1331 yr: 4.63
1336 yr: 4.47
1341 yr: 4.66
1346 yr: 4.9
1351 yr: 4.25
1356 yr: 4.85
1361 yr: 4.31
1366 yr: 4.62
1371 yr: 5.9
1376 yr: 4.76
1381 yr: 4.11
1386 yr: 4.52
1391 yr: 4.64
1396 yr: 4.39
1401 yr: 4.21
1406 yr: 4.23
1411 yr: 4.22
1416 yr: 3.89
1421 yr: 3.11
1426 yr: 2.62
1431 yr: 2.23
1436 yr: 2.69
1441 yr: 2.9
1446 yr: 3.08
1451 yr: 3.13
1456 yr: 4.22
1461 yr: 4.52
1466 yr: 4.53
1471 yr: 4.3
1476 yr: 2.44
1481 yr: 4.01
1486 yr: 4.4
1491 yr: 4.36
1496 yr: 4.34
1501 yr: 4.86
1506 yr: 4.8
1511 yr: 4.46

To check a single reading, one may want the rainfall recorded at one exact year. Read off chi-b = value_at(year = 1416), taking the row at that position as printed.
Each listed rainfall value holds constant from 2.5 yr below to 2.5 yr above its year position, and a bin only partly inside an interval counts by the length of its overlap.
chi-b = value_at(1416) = 3.89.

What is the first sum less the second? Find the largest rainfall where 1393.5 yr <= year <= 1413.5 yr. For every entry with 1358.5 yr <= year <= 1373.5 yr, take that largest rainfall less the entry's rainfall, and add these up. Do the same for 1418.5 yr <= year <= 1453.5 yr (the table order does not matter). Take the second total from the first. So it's -12.6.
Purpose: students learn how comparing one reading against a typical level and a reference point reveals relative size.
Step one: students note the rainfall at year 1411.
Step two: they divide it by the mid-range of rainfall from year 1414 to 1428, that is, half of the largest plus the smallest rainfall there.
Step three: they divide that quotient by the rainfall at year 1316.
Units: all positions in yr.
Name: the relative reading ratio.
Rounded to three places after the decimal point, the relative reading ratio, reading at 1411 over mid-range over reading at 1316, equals 0.279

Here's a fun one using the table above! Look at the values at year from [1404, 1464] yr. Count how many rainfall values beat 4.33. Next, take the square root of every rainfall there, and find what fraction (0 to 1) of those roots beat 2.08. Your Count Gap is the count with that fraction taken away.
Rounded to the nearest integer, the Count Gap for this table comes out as 1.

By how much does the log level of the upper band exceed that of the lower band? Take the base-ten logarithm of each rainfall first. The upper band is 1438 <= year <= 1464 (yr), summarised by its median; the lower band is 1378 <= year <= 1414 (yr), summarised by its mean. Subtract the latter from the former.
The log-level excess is -0.14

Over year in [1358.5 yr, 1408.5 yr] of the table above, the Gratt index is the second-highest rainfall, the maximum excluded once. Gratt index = 4.76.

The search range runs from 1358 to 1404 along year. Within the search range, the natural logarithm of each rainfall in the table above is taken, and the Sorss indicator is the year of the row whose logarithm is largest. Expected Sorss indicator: 1371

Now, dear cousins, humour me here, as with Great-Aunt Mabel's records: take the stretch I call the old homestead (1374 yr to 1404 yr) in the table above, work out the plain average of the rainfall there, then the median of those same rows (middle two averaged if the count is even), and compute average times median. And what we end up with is 20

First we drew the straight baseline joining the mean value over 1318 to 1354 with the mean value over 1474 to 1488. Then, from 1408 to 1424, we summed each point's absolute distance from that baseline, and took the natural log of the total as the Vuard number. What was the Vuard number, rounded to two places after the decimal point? 0.19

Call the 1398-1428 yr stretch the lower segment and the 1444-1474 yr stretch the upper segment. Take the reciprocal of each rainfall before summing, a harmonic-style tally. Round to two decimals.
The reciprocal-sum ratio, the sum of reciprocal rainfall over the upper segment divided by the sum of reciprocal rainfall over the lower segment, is 0.93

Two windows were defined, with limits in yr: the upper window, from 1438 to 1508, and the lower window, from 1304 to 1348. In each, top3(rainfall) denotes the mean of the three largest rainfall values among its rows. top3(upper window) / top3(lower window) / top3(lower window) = 0.204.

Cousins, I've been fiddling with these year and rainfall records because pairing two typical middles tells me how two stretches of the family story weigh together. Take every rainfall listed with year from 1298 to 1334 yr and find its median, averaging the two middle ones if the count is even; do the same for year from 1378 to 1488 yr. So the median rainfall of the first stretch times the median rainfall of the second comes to 19.3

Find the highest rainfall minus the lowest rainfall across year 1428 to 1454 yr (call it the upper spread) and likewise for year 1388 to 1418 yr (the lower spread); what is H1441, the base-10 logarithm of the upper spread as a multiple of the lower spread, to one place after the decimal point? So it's 0.1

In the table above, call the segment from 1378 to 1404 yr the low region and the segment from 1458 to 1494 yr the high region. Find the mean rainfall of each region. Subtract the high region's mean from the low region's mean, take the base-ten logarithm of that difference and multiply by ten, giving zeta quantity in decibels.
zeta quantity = -5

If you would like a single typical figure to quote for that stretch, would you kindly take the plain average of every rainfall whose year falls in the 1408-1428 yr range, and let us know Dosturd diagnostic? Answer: 3.5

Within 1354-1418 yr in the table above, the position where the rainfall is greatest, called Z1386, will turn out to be 1371 yr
